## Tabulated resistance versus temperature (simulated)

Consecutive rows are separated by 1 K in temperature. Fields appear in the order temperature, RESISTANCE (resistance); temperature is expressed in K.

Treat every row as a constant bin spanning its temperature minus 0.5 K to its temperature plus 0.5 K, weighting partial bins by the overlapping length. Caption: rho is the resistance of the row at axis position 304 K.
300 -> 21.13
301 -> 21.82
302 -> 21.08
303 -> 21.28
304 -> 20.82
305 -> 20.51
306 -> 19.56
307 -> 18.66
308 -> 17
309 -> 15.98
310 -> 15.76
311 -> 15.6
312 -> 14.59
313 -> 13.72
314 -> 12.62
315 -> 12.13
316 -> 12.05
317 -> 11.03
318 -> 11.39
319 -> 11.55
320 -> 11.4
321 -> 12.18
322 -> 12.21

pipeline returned 20.82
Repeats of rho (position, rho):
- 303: 21.28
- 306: 19.56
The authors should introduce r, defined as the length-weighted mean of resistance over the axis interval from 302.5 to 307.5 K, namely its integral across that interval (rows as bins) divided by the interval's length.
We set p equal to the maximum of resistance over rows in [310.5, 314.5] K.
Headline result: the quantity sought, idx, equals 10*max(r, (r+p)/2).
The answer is 202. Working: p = 15.6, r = 20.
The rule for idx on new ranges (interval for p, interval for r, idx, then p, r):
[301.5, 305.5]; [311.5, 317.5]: 170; 21.28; 13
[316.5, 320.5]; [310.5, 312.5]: 151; 11.55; 15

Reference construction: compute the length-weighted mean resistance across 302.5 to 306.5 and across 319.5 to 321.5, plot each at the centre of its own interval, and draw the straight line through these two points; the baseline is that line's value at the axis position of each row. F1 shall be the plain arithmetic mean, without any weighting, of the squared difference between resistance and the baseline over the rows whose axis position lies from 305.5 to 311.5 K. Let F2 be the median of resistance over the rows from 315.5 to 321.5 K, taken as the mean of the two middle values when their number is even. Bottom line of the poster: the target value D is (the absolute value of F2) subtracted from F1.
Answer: -9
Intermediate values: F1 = 2.1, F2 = 11.5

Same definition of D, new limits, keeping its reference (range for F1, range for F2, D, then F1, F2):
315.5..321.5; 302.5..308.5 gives -17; 2.9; 20.0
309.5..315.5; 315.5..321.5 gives -7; 4.6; 11.5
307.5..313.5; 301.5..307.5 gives -17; 3.4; 20.7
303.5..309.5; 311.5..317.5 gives -11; 1.2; 12.4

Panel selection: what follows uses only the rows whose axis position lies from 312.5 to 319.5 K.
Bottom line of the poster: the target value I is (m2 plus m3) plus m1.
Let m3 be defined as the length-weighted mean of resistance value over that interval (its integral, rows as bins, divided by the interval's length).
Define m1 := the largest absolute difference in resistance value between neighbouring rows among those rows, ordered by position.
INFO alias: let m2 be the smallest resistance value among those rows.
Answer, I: 24.2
